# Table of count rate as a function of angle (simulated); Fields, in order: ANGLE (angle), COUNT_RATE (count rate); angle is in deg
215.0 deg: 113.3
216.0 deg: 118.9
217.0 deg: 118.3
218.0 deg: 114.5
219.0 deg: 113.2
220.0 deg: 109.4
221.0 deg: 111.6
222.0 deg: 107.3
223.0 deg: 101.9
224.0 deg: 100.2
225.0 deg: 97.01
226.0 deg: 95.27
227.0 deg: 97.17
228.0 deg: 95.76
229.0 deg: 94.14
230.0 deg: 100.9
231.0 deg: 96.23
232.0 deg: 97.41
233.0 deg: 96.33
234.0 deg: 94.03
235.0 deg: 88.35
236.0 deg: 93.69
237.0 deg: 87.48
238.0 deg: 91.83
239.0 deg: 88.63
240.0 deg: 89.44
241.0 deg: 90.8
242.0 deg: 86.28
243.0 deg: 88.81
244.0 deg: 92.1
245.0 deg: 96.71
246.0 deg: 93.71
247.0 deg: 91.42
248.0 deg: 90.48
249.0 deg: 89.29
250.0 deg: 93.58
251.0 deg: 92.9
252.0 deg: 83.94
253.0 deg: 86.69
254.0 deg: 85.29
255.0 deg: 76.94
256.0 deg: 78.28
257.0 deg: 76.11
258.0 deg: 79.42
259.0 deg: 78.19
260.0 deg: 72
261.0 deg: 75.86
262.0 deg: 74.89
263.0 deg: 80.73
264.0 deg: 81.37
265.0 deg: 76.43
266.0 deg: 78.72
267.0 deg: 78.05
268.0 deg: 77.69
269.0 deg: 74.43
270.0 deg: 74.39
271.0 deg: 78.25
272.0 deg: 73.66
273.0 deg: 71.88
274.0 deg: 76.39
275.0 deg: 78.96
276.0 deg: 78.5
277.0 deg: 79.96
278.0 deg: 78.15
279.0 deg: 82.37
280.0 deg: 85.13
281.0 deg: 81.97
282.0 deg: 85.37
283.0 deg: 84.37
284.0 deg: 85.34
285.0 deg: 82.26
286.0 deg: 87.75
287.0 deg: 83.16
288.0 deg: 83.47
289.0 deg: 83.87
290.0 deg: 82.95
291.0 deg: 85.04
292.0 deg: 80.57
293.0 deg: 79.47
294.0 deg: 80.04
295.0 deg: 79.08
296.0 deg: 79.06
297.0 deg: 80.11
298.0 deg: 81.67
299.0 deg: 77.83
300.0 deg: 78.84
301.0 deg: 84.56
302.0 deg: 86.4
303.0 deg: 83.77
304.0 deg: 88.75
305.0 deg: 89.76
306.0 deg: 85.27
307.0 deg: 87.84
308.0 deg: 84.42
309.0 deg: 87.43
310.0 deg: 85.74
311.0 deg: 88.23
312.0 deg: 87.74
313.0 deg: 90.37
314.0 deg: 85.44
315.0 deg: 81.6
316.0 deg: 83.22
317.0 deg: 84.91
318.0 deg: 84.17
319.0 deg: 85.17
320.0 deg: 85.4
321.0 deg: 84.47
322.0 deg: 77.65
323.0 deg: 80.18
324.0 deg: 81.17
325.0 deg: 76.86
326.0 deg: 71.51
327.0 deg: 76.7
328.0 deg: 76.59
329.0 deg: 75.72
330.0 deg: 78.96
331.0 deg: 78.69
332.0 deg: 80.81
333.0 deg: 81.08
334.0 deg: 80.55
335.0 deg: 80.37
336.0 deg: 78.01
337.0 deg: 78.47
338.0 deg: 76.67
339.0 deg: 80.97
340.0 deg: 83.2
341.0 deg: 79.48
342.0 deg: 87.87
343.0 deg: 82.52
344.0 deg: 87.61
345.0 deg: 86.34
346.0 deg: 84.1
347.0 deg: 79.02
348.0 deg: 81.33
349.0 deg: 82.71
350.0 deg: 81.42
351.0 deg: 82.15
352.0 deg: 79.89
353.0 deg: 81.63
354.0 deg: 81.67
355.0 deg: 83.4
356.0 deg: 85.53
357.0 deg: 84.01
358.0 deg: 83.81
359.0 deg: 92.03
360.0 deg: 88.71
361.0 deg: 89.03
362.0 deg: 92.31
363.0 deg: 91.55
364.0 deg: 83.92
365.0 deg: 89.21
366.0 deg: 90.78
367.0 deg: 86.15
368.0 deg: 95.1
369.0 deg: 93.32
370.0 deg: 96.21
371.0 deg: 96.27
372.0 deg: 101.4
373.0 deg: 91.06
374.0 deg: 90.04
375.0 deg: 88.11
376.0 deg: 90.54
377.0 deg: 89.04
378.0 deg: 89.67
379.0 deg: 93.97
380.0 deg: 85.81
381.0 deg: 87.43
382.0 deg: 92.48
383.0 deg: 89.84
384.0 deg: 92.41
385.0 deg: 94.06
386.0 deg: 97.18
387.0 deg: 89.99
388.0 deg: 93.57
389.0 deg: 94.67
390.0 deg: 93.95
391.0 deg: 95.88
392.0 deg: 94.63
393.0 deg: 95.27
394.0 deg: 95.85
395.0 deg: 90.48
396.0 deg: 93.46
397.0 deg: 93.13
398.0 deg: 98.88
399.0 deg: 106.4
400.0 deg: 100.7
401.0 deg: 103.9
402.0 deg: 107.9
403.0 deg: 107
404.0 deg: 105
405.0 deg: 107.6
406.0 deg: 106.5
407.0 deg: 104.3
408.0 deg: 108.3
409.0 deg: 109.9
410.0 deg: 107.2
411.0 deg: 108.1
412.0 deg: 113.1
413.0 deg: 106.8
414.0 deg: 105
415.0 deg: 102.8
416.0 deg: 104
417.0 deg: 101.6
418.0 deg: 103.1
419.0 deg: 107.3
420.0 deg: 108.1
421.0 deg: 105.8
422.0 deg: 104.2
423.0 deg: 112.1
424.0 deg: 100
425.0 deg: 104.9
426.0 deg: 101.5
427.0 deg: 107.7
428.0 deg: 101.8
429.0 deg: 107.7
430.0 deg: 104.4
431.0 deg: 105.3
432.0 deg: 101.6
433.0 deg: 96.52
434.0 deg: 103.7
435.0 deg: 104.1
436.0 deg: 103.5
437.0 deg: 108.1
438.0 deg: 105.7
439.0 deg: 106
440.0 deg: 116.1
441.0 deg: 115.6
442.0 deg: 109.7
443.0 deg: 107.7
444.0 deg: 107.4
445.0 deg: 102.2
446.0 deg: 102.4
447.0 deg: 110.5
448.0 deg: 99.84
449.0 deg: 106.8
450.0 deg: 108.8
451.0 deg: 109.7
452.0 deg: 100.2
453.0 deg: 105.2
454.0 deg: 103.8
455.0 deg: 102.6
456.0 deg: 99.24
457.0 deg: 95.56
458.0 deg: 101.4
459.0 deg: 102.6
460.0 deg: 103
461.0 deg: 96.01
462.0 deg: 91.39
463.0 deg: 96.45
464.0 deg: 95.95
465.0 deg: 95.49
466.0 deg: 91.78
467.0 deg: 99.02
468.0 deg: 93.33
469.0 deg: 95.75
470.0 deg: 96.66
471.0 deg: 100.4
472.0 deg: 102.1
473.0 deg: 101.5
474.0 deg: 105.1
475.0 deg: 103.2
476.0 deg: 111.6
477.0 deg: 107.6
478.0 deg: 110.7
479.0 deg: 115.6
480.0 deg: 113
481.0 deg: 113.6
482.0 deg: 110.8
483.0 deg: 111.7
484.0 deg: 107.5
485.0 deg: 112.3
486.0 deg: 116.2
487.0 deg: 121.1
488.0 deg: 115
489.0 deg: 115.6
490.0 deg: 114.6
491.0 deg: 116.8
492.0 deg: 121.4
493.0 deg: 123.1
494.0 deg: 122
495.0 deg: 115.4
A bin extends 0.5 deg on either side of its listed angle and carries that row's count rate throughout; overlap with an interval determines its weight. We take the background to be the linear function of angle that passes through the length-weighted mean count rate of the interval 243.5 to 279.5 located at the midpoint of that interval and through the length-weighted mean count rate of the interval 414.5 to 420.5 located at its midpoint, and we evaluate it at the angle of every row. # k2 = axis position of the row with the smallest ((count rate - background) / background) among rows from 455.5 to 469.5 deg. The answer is 466.0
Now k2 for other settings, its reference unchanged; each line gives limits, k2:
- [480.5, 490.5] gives 484.0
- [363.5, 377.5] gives 364.0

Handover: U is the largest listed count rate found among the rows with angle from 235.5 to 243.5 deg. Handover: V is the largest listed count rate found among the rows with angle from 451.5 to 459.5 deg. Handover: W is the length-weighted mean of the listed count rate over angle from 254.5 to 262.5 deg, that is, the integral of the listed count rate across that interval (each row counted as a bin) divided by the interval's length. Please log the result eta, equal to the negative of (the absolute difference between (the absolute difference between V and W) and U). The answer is -65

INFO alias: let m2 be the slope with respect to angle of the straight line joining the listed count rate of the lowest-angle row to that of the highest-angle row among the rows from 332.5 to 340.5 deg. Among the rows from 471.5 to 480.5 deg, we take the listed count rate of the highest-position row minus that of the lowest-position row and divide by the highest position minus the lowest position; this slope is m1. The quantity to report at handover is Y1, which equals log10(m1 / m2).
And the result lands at 0.7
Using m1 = 1.4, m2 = 0.30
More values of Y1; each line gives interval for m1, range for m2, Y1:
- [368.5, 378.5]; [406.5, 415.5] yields 0.3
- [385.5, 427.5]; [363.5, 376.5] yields -0.3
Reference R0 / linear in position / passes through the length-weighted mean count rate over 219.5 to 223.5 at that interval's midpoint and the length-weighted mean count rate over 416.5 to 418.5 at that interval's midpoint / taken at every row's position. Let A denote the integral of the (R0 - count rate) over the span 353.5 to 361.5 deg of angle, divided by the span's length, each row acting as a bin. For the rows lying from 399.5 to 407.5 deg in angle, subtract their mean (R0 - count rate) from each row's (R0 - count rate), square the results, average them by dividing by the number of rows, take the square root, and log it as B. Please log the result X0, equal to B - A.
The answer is -16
